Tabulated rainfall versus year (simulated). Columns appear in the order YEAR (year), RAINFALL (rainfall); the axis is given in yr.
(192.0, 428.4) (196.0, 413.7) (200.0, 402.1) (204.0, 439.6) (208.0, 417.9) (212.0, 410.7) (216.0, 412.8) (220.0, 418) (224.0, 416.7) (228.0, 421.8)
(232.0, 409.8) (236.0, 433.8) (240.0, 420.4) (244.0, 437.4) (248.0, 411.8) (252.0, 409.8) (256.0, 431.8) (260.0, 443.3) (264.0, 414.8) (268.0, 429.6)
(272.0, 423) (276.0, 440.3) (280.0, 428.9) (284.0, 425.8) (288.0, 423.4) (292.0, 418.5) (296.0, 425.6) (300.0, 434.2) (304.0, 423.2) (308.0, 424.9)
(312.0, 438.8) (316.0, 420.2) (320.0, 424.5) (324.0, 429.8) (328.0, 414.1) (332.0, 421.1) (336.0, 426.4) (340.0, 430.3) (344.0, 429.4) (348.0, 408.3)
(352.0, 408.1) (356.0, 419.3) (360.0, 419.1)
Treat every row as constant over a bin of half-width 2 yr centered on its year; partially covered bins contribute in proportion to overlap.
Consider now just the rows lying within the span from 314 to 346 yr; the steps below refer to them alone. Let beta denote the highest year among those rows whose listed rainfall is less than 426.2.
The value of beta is 332.0 yr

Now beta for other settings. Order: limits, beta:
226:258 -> 252.0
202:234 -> 232.0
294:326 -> 320.0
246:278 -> 272.0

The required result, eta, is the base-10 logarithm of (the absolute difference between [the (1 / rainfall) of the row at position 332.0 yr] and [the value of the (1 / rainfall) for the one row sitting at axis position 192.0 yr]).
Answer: -4.39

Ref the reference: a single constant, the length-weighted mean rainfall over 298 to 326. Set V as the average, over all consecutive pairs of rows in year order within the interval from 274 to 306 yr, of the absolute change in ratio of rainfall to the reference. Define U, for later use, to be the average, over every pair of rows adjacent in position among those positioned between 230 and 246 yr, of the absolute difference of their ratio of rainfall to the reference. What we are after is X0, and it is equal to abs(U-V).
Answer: 0.026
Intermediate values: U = 0.042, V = 0.016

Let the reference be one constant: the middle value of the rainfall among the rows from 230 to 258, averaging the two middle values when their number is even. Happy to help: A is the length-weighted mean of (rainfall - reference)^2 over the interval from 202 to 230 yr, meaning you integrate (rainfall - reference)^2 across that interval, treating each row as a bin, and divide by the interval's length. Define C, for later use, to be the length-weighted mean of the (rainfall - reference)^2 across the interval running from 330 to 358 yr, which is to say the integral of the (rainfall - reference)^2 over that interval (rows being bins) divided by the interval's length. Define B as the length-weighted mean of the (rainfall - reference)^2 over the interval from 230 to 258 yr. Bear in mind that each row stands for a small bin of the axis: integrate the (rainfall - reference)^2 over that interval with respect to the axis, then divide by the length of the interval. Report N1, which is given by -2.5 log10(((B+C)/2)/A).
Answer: -0.27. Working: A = 78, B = 128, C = 73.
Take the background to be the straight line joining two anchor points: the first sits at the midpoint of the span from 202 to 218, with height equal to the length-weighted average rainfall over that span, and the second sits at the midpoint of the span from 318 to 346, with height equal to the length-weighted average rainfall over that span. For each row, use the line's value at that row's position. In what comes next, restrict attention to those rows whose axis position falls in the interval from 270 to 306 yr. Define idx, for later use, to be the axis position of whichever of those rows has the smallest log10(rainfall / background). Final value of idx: 292.0 yr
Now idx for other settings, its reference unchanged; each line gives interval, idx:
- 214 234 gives 232.0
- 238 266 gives 252.0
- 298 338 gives 328.0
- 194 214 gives 200.0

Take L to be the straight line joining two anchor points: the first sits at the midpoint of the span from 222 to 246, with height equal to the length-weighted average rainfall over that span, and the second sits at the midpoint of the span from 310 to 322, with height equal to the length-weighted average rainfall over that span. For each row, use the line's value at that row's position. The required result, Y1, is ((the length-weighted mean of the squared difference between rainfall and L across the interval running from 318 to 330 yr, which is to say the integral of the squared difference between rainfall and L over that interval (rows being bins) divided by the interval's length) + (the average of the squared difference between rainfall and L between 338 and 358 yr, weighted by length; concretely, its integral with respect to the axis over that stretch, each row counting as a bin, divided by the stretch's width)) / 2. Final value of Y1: 141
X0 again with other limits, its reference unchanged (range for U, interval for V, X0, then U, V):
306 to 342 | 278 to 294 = 0.014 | 0.022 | 0.008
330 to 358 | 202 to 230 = 0.000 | 0.017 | 0.017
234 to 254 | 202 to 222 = 0.013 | 0.034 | 0.021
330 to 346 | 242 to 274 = 0.029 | 0.008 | 0.037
